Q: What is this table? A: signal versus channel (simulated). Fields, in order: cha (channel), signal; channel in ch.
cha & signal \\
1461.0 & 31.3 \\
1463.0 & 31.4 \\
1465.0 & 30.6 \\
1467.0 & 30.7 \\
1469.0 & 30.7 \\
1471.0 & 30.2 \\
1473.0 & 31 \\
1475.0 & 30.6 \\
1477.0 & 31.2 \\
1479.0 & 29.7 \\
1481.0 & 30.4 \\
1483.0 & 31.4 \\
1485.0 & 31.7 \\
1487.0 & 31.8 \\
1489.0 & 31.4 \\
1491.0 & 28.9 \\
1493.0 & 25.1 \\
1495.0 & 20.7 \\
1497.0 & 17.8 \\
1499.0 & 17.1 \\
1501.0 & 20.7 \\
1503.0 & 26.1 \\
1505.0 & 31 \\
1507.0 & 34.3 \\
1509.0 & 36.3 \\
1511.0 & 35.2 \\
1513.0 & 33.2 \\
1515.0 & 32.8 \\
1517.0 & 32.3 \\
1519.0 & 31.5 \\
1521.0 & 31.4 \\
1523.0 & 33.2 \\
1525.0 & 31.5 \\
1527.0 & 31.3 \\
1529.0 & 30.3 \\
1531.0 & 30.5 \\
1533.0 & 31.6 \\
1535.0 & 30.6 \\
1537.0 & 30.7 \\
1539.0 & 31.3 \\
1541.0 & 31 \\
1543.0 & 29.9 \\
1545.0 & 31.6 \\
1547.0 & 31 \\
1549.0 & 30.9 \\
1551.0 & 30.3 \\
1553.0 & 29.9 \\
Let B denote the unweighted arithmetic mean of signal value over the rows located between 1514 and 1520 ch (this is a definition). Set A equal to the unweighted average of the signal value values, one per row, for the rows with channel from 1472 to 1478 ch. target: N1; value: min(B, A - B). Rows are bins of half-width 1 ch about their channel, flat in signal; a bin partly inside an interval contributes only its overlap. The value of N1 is -1.3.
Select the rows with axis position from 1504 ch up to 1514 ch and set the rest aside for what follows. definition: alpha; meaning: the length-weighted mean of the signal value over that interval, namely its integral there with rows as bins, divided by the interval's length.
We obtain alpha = 34.0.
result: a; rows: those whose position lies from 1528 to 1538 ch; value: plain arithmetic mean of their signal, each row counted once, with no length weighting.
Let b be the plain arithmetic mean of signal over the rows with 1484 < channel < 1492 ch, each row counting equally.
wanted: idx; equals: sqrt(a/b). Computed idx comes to 1.00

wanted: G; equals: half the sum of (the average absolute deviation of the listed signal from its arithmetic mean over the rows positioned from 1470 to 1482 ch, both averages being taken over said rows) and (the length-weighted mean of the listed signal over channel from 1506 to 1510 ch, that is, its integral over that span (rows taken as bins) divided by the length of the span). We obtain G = 18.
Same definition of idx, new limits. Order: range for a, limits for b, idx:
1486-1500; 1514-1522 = 0.88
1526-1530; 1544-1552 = 1.00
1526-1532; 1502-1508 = 1.00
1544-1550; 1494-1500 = 1.30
